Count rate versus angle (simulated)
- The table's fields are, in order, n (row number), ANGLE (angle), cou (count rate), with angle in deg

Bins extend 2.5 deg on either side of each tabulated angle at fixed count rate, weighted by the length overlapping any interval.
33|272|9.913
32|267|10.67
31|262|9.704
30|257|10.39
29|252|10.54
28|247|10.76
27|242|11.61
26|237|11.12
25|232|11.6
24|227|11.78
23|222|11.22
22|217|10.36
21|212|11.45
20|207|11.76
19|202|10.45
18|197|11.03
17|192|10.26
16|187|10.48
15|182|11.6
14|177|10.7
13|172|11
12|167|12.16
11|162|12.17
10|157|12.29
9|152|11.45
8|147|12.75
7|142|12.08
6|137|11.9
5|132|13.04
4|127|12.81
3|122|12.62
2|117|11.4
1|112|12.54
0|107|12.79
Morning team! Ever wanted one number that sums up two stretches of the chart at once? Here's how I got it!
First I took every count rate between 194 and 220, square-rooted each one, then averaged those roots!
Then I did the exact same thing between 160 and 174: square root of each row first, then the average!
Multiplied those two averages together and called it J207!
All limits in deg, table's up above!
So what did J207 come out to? 11.4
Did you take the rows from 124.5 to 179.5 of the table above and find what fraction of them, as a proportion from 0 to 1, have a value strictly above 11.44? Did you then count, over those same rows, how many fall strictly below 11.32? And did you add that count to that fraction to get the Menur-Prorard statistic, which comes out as 2.8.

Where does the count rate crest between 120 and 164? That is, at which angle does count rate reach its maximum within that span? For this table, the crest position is 132 deg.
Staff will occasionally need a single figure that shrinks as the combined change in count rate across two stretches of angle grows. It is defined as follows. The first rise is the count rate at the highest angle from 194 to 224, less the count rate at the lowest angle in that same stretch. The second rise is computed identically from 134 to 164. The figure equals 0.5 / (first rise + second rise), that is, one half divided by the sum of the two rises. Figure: 1.1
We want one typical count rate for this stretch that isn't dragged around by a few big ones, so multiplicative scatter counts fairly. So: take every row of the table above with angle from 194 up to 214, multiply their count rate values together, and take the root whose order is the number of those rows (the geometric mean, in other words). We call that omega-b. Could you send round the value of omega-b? 11.16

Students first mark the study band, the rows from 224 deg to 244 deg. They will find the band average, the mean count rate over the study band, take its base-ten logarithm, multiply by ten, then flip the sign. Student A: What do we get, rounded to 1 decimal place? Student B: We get -10.6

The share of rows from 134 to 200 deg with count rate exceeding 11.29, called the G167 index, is 0.62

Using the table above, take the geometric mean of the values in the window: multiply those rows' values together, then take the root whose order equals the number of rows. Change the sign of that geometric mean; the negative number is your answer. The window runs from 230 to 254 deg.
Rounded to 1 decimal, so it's -11.1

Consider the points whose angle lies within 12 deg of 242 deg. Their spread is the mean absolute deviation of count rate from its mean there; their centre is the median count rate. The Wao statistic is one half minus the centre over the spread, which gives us -29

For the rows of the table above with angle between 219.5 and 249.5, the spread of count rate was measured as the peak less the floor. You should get 1.02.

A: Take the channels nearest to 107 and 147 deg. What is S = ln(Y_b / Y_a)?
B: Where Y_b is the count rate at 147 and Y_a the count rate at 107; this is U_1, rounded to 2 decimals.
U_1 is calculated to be 0.00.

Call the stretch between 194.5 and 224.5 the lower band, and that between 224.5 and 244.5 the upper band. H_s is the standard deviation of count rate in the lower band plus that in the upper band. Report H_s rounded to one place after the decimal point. 0.8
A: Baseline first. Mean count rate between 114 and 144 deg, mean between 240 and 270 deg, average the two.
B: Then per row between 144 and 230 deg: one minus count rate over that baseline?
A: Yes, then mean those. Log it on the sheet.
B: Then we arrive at 0.01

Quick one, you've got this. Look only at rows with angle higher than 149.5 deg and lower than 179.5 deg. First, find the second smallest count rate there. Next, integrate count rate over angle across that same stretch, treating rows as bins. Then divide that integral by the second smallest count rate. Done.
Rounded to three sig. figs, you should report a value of 31.7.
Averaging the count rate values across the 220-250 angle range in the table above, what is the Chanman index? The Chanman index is 11.3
